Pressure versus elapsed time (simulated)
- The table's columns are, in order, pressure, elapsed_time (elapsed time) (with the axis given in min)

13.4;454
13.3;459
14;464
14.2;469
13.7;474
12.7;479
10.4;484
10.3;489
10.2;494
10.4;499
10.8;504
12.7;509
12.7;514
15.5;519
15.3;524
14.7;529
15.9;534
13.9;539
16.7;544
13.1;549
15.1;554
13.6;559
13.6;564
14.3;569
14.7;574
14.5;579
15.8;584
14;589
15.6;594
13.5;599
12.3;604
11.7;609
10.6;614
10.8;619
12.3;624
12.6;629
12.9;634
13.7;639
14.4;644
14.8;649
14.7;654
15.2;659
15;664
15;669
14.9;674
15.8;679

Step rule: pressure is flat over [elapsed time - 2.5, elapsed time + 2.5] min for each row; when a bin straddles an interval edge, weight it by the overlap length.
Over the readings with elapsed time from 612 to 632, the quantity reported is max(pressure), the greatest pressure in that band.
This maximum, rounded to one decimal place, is 12.6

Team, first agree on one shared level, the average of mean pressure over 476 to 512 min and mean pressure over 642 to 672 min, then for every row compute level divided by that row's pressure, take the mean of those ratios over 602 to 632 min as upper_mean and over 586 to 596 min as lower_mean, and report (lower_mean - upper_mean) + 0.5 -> 0.267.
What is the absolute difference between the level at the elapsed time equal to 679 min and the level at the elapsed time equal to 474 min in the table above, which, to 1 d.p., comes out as 2.1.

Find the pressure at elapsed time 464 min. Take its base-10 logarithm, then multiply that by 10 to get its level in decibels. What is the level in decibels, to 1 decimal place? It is 11.5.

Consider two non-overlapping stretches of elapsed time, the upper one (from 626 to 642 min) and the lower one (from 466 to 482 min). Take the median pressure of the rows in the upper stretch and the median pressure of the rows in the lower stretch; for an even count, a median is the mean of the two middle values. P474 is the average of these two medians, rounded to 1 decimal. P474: 13.3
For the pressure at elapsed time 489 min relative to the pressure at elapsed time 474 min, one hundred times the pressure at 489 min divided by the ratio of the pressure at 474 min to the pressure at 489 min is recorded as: 774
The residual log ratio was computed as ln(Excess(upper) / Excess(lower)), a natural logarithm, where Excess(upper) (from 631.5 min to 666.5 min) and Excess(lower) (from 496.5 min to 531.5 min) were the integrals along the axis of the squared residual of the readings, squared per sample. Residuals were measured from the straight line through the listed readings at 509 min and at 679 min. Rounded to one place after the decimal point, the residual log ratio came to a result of -1.1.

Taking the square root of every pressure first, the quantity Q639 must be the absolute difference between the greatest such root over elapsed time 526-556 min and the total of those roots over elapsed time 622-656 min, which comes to 22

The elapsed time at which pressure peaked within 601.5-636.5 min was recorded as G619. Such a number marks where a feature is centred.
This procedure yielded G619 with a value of 634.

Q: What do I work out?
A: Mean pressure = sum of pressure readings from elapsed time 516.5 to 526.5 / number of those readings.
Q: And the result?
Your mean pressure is 15.4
